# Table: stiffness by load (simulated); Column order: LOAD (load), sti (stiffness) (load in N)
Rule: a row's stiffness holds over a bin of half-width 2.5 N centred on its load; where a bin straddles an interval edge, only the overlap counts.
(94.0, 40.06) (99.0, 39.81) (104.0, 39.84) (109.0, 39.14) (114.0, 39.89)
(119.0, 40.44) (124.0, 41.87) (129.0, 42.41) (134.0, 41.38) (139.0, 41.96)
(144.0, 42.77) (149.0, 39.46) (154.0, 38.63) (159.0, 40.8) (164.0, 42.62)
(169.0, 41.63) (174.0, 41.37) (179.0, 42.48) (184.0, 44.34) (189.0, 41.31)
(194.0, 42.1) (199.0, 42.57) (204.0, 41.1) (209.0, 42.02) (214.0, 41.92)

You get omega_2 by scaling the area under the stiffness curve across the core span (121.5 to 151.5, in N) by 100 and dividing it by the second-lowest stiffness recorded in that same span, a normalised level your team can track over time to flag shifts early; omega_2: 3019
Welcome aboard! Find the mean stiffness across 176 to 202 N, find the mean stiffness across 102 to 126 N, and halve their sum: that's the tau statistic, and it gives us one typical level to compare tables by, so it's 41.4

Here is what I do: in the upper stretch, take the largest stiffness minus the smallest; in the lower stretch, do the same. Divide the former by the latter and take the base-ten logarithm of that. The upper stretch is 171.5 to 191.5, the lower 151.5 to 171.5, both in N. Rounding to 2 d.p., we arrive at -0.12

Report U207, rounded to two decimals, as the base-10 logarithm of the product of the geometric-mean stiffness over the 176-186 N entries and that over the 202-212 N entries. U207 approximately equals 3.26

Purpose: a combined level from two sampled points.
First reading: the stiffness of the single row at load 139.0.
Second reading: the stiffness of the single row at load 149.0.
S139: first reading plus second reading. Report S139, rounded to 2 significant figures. 81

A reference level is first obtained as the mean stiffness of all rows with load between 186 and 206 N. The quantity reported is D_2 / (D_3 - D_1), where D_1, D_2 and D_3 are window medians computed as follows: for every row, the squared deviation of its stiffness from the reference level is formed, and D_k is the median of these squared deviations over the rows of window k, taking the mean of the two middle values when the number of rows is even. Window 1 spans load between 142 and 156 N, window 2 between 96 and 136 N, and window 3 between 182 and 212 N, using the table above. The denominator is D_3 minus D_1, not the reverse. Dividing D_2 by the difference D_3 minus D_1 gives -0.5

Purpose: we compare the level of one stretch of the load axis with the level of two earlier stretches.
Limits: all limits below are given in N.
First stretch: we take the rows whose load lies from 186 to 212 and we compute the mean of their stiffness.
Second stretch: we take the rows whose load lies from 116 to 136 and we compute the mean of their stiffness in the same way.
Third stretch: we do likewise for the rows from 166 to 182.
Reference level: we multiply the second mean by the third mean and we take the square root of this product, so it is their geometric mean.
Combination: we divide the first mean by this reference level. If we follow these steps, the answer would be 1.00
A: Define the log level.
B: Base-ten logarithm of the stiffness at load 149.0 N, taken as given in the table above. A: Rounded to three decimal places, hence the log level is 1.596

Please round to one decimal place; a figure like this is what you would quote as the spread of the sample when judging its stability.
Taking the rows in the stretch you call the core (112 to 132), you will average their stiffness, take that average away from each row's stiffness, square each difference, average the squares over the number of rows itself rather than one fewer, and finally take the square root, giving 1.0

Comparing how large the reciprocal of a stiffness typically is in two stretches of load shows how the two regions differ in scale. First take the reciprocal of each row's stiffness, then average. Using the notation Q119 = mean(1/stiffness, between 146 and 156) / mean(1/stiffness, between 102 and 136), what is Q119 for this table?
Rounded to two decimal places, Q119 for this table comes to 1.04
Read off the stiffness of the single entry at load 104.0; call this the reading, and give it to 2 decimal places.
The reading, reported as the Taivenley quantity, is 39.84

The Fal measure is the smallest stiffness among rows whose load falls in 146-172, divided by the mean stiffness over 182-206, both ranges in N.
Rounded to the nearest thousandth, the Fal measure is 0.914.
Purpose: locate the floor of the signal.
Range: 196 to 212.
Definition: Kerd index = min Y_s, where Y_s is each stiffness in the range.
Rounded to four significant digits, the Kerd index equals 41.10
